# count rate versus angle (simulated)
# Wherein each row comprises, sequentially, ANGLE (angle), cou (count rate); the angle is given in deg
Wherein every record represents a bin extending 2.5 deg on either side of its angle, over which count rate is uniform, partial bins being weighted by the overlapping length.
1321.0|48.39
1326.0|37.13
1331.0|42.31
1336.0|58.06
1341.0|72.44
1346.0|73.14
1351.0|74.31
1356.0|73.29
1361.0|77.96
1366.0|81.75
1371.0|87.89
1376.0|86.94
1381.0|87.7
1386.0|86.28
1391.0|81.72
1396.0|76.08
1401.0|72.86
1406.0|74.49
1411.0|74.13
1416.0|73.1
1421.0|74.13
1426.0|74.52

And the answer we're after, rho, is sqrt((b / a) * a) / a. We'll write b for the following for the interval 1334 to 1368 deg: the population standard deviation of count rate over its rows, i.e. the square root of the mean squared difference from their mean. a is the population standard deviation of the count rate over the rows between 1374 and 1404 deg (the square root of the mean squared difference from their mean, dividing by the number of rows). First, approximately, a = 5.7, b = 7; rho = 0.46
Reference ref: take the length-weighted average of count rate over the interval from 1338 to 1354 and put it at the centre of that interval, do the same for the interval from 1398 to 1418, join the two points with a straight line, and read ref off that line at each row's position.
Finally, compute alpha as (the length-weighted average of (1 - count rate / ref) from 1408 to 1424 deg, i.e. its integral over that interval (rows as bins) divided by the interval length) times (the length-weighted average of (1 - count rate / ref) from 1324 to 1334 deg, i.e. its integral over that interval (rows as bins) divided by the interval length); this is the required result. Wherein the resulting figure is 0.000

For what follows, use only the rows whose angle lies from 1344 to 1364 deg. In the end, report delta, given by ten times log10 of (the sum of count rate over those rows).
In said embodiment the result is 24.8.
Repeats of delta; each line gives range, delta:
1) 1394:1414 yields 24.7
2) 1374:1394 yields 25.3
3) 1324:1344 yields 23.2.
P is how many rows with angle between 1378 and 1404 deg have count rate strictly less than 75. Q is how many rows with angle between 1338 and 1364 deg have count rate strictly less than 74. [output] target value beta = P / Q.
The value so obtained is 0.3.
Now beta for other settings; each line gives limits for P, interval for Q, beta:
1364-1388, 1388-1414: 0.0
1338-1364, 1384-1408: 4.0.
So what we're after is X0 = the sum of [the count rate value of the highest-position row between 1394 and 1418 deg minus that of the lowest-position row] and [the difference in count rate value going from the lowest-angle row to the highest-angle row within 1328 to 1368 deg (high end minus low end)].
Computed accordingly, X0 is 36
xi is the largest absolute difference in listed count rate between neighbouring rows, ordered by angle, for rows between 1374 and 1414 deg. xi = 5.6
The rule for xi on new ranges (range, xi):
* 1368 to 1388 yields 1.4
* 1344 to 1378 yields 6.1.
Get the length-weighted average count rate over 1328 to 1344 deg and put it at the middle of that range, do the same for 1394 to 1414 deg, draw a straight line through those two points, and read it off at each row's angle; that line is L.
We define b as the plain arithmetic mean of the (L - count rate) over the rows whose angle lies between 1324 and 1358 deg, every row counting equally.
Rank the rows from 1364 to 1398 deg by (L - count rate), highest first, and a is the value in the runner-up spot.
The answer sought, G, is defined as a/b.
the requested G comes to 3.7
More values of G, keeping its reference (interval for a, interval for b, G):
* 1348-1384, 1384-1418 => 3.9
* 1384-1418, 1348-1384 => -0.1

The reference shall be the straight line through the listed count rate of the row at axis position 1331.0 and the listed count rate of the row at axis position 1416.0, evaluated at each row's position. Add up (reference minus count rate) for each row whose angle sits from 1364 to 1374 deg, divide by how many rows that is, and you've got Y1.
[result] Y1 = -29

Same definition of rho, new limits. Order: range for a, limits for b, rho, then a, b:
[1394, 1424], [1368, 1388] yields 0.76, 1.0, 1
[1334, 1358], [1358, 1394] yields 0.31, 6.1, 4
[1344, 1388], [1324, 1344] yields 0.61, 6.1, 14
